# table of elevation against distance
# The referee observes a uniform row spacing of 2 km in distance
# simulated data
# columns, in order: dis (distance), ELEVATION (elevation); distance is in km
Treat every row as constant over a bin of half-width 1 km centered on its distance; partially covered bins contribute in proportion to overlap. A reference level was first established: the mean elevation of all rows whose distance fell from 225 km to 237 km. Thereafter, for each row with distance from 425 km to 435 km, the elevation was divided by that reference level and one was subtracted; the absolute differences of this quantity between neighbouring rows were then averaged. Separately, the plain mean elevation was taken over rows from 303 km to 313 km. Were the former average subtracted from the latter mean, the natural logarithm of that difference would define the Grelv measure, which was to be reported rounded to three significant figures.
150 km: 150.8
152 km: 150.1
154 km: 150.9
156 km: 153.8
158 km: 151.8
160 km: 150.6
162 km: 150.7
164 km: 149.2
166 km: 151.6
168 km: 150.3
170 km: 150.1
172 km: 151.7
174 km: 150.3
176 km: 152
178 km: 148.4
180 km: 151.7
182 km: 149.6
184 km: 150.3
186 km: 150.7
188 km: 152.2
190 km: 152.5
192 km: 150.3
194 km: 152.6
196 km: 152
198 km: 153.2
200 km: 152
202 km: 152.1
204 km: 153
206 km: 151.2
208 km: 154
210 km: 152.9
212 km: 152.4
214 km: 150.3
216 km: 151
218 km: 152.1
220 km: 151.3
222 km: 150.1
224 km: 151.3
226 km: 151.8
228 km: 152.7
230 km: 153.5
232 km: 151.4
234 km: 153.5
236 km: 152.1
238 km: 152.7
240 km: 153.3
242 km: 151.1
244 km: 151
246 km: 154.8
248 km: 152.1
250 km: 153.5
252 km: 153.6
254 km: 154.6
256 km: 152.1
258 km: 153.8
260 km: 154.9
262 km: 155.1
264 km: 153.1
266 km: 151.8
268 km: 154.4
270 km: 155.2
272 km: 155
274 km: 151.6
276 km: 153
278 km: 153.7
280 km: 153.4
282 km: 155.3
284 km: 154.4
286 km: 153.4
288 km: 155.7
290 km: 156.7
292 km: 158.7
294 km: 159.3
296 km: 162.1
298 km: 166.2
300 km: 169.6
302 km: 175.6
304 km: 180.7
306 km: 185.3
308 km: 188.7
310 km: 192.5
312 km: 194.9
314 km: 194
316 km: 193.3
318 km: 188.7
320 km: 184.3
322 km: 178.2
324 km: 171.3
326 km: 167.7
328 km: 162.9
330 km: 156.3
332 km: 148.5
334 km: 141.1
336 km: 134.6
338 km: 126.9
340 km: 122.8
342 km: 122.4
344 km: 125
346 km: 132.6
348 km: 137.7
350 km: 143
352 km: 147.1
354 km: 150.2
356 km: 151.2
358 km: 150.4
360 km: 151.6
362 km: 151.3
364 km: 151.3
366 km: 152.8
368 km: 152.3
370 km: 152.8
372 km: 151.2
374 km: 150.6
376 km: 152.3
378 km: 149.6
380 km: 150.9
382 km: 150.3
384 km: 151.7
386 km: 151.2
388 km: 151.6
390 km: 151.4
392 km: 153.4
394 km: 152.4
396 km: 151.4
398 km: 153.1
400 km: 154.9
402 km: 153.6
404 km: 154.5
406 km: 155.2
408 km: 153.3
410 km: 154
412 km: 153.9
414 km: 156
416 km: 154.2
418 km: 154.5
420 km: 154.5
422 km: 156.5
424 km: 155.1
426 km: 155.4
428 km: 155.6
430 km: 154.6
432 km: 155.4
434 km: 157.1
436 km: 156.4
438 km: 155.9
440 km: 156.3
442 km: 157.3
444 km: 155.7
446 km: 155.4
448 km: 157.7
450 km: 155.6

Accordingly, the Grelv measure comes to 5.24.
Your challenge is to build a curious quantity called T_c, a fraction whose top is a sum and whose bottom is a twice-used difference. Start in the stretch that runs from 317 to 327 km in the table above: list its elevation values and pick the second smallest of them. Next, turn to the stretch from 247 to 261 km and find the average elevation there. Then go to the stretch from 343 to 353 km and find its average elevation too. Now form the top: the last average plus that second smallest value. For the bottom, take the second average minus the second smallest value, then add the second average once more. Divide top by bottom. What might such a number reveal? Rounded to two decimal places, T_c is 2.27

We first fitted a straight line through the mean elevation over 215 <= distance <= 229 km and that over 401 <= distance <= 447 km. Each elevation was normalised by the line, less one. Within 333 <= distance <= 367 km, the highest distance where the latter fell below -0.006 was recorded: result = 366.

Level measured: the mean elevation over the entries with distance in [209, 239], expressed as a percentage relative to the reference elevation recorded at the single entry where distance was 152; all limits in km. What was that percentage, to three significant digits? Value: 101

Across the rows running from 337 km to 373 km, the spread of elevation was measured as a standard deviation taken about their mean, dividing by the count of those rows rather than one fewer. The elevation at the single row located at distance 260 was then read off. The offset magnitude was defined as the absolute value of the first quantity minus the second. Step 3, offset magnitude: 144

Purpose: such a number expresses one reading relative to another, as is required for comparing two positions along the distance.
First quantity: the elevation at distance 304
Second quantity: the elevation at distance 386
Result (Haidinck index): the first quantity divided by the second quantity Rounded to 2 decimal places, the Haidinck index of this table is 1.20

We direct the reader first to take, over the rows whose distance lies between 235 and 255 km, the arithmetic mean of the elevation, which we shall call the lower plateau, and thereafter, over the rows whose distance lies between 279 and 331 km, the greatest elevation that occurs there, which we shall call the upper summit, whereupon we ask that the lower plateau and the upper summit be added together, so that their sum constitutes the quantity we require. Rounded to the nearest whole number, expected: 348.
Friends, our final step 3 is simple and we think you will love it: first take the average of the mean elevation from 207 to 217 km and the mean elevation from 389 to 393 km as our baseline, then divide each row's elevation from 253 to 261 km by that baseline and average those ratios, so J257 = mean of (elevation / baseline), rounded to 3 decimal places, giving 1.010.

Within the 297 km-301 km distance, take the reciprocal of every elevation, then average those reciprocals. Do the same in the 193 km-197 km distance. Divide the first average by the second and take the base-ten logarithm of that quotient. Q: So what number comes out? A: -0.04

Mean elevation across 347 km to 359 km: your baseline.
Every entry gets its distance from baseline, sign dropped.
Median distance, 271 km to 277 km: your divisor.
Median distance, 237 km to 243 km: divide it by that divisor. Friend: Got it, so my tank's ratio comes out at 1.0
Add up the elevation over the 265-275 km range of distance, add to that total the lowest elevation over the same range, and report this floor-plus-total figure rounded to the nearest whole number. 920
